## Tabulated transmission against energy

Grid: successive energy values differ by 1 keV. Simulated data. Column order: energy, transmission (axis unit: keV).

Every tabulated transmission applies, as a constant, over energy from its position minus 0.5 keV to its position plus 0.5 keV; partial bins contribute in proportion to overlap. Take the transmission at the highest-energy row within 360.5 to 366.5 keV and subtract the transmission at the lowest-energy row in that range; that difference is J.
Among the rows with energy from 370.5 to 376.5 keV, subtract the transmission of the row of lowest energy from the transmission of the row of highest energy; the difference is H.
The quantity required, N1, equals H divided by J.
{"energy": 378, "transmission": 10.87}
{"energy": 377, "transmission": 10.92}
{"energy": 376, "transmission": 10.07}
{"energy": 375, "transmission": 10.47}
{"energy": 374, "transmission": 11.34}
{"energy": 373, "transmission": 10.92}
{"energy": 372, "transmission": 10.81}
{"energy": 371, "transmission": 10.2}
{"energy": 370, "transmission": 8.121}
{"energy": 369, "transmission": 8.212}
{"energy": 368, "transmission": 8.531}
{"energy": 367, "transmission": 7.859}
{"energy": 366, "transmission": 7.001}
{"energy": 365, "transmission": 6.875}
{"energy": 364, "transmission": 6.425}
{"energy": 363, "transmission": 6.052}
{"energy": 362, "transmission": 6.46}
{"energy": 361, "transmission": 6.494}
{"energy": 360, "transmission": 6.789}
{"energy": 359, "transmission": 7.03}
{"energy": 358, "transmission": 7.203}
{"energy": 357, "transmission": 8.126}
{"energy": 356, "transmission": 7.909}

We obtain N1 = -0.3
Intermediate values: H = -0.1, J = 0.5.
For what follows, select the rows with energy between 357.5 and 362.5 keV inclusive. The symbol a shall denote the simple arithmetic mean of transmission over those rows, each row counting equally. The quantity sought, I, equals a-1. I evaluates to 5.8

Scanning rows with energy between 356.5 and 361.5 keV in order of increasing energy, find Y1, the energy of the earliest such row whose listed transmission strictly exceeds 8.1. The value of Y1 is 357 keV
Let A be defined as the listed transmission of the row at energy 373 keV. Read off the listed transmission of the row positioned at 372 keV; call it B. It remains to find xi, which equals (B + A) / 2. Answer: 11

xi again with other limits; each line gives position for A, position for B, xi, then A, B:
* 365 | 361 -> 7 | 6.875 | 6.494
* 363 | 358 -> 7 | 6.052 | 7.203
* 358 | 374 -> 9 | 7.203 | 11.34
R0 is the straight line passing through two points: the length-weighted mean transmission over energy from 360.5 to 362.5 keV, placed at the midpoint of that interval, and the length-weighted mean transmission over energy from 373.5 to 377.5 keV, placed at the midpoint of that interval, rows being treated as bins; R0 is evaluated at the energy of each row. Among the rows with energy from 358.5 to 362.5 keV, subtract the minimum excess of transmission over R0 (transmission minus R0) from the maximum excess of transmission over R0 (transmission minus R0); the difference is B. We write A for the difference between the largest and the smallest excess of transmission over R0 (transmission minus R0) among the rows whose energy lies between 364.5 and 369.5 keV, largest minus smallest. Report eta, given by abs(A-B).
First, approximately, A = 0.9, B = 1.47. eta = 0.5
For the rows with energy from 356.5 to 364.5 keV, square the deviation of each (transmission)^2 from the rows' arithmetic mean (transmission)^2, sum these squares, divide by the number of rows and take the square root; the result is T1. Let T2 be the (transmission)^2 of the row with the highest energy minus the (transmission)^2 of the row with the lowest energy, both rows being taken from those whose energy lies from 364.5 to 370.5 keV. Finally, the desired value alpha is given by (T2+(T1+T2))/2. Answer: 23.0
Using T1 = 8.5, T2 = 19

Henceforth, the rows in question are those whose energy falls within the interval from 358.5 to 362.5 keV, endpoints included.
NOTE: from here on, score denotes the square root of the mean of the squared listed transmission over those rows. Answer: 7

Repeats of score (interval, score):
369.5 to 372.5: 10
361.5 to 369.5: 7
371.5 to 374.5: 11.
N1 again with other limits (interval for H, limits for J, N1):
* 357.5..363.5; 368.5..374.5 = -0.4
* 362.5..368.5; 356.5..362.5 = -1.5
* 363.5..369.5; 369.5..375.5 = 0.8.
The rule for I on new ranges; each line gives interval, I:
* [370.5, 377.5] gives 9.7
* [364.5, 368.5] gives 6.6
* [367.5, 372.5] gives 8.2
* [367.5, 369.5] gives 7.4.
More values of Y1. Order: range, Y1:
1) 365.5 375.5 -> 368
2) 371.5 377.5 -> 372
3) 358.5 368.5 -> 368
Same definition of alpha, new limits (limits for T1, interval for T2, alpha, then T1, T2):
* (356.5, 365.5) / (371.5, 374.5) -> 15.8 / 8.1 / 12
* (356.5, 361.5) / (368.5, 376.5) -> 38.0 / 8.1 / 34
